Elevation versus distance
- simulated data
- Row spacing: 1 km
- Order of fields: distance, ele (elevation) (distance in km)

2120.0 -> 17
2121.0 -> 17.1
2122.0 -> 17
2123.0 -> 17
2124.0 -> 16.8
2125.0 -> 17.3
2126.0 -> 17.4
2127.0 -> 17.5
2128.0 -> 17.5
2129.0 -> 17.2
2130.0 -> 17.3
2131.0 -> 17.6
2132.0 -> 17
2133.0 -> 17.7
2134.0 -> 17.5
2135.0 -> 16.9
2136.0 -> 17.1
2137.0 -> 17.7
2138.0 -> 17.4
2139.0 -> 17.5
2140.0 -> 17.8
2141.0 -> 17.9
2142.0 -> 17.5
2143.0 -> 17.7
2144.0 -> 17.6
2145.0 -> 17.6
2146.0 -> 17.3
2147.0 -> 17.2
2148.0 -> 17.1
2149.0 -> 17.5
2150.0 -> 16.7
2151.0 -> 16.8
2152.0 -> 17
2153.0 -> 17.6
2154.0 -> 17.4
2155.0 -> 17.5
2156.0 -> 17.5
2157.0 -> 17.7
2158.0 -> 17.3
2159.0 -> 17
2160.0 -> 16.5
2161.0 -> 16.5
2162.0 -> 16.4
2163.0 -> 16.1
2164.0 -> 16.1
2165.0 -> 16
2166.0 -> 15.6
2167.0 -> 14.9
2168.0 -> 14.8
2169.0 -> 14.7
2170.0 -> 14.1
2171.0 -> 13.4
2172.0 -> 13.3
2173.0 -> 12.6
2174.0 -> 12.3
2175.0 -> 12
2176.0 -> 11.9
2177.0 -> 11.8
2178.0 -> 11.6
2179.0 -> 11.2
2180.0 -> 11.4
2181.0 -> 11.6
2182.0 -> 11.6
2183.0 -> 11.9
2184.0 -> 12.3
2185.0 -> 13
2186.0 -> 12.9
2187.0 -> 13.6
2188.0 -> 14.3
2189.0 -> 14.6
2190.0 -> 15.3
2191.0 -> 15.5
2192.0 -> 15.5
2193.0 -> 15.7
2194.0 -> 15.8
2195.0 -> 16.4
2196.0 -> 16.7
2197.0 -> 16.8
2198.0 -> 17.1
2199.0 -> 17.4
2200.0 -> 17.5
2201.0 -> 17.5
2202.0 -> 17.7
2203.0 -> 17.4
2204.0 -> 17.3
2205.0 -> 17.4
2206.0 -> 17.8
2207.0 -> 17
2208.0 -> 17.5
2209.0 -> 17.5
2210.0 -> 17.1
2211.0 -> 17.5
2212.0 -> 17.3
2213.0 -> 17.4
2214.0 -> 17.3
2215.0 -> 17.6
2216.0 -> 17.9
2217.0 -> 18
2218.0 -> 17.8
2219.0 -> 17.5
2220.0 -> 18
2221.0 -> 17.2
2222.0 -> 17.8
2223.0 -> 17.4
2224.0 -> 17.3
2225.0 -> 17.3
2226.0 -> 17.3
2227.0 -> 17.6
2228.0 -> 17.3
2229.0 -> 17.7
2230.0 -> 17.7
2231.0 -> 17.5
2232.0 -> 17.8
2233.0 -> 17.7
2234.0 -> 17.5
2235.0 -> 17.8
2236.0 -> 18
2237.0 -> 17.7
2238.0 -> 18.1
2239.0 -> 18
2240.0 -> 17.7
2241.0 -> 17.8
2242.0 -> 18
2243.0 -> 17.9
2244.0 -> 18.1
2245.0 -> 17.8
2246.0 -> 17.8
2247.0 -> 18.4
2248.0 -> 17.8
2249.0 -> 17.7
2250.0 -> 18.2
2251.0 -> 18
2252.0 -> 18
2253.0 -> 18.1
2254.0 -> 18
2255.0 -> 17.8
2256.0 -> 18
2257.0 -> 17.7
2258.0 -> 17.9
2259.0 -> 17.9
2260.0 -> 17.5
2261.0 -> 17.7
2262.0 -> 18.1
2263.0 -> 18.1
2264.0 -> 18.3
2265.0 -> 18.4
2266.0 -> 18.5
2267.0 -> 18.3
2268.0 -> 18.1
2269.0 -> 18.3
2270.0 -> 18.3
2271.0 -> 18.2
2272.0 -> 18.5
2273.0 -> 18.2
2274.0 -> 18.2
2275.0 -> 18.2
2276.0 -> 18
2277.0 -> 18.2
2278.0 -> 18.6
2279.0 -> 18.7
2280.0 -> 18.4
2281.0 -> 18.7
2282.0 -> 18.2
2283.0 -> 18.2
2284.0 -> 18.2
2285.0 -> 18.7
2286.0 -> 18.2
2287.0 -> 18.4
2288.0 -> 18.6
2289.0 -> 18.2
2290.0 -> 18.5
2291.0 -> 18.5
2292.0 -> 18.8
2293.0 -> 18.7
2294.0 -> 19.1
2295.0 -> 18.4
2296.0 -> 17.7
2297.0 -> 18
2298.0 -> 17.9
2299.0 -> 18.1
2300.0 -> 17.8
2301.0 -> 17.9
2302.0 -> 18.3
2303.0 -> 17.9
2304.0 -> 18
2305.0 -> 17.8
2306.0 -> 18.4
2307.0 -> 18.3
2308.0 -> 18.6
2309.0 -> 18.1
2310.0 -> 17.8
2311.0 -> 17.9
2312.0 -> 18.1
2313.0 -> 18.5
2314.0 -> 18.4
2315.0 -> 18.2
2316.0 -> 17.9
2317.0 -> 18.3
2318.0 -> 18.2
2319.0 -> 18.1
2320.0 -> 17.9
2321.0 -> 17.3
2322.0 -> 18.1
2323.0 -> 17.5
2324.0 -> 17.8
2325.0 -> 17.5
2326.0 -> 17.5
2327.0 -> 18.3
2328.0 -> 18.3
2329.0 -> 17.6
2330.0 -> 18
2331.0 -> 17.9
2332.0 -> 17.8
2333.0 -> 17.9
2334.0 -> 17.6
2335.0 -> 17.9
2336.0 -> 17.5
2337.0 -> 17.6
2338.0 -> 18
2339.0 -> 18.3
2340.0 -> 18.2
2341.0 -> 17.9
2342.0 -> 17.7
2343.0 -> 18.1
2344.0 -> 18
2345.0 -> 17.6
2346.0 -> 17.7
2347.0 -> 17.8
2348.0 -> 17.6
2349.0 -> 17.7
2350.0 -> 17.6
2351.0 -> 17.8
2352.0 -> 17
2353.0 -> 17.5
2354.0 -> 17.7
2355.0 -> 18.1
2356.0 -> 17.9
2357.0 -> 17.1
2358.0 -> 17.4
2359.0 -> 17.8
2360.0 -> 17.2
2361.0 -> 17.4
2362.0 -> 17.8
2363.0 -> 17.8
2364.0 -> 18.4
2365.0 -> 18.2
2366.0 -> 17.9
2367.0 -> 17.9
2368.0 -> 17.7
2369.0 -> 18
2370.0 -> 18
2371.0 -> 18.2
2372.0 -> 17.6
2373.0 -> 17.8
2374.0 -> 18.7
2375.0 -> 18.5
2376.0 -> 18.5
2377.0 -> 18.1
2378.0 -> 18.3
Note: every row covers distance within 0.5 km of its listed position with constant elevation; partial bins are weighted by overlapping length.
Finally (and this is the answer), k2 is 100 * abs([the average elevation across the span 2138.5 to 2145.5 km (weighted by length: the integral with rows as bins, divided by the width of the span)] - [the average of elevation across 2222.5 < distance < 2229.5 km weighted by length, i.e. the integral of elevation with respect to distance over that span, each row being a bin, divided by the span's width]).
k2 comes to 24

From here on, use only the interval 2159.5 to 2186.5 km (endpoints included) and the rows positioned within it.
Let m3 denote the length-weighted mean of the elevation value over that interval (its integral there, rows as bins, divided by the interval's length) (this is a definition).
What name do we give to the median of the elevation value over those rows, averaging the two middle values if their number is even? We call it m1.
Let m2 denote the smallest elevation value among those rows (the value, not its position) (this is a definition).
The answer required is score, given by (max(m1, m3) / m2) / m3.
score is 0.089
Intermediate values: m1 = 13.00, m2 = 11.2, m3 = 13.6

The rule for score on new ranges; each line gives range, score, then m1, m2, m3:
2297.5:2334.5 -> 0.058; 17.90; 17.3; 18.0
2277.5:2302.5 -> 0.057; 18.40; 17.7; 18.4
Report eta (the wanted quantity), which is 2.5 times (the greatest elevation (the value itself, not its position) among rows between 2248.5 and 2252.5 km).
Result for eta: 45.5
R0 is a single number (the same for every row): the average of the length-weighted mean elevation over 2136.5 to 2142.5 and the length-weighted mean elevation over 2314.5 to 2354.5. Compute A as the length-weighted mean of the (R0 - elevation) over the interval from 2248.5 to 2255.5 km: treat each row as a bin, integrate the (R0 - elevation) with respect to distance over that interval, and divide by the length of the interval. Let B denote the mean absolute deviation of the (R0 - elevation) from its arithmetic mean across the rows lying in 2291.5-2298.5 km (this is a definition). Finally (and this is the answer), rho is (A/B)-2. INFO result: -2.6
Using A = -0.24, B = 0.43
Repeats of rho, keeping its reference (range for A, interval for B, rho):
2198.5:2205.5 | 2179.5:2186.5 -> -1.5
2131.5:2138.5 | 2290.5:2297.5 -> -0.9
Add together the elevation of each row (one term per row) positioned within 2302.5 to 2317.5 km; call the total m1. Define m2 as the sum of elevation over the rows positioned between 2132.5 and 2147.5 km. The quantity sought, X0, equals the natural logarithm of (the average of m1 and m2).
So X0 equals 5.59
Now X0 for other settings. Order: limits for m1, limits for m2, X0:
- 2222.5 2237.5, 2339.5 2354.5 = 5.58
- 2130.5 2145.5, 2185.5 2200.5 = 5.52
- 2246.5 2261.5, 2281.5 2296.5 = 5.61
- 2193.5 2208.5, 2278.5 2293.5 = 5.59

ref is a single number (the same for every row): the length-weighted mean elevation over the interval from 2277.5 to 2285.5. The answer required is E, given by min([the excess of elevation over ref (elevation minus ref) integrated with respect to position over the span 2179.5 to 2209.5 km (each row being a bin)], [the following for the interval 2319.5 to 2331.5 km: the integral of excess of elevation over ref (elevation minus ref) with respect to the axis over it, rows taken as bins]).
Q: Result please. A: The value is -90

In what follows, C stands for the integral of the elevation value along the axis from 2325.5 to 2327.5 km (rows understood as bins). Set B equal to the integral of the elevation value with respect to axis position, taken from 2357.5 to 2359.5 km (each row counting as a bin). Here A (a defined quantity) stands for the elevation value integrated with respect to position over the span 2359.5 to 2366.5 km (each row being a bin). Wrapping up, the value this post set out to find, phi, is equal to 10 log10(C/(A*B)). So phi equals -21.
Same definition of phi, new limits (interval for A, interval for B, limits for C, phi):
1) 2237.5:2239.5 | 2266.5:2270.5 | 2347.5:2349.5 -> -19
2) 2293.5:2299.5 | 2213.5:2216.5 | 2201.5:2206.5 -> -18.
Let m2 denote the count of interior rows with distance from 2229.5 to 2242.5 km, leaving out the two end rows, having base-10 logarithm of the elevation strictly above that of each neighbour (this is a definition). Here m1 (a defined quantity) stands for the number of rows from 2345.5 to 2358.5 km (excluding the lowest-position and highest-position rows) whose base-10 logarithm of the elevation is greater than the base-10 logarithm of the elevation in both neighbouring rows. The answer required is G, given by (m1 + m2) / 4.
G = 1.75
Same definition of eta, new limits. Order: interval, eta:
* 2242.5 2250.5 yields 46.0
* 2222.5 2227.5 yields 44.0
